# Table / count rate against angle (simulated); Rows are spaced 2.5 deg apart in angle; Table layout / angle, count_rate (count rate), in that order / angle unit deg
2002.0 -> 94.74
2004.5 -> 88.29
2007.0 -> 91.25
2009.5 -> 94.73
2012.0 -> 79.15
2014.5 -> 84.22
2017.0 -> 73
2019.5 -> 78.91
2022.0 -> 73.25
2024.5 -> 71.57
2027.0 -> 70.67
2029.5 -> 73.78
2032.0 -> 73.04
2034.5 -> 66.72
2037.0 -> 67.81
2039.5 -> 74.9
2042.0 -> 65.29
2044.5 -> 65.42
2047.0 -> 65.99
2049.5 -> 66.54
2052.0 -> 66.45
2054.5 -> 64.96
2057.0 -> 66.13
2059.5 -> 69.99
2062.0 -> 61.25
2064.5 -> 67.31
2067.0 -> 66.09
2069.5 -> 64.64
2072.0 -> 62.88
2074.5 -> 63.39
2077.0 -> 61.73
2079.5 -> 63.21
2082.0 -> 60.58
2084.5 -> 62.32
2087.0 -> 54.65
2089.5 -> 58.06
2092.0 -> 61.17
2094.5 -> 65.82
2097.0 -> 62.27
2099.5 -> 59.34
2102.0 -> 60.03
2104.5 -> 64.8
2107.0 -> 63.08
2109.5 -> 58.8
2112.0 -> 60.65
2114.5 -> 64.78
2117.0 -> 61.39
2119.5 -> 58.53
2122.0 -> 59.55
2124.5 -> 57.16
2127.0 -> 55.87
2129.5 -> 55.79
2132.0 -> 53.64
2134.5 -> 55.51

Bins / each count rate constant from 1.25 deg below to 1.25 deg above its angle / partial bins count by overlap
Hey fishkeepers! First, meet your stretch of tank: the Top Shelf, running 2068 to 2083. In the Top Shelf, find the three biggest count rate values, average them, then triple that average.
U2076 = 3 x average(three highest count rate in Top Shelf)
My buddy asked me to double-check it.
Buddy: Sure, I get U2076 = 191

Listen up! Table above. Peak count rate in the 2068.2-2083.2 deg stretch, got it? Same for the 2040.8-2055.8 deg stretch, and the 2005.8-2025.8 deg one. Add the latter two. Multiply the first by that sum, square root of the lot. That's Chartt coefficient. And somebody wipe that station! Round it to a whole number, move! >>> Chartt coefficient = 102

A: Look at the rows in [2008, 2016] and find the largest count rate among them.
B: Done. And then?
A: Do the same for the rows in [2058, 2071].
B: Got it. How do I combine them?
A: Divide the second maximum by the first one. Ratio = 0.74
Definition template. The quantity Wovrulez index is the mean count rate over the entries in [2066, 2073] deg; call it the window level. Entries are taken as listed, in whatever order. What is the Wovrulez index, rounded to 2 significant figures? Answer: 65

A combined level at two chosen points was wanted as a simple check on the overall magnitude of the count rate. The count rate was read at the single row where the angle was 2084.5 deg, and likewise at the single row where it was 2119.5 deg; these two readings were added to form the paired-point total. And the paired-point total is 121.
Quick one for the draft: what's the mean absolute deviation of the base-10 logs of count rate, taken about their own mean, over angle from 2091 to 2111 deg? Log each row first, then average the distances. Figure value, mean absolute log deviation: 0.015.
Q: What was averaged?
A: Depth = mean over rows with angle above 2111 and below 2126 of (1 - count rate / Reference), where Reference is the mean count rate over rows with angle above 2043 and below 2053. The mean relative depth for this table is 0.09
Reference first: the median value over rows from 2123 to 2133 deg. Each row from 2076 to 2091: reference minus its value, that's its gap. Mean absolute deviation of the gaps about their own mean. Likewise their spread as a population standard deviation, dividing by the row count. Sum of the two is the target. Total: 5.4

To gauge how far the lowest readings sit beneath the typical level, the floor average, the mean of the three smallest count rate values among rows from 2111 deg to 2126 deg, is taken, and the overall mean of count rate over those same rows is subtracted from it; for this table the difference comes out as -1.9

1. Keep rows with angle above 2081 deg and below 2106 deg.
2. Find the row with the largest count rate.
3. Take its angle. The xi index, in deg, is 2094.5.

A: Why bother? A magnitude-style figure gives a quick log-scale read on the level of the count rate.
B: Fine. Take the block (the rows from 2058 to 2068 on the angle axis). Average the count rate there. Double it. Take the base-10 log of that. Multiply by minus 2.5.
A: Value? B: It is -5.30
